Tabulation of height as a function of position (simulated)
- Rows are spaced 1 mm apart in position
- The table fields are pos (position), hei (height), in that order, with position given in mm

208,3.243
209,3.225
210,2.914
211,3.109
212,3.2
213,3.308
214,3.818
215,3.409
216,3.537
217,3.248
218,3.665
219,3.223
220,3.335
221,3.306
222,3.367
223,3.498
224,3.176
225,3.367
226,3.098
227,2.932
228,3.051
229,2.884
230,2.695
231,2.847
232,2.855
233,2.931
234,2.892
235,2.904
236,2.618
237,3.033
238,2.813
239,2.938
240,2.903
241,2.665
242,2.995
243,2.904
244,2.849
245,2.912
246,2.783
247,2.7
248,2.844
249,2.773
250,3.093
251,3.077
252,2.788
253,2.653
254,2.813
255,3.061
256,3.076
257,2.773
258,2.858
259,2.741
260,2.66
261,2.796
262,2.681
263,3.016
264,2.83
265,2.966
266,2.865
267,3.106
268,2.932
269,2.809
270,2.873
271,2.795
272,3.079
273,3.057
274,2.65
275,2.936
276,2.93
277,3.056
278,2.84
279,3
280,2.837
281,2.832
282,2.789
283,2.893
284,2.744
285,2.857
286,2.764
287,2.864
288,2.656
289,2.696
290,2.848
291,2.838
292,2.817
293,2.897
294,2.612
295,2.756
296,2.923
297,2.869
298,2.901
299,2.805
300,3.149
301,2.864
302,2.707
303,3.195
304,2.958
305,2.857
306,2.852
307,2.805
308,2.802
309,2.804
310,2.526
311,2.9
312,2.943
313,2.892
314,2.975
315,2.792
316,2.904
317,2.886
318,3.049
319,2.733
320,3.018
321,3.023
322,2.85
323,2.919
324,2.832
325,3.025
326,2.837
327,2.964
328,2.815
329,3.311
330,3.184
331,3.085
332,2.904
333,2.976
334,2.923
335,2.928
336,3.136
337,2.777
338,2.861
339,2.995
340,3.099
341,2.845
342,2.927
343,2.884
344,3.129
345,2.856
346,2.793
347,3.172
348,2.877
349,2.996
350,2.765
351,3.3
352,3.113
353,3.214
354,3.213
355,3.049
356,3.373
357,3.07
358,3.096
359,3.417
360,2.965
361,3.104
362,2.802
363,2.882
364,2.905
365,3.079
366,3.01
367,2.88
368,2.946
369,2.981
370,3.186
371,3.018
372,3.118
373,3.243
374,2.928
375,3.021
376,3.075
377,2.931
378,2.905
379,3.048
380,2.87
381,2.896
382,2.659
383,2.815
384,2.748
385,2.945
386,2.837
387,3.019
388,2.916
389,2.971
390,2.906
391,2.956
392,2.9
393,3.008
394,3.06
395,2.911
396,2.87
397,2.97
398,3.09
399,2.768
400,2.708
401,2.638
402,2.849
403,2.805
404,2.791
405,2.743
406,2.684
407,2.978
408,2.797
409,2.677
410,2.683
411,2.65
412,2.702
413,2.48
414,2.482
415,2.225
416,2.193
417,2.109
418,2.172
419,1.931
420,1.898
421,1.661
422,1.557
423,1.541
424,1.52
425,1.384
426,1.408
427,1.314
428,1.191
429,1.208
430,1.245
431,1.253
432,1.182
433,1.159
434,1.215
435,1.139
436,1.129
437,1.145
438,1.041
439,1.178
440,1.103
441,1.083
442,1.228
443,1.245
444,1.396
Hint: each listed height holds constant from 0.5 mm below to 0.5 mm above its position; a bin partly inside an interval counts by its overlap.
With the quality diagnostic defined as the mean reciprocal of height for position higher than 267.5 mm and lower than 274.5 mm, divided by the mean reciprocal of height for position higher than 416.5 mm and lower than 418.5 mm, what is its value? 0.74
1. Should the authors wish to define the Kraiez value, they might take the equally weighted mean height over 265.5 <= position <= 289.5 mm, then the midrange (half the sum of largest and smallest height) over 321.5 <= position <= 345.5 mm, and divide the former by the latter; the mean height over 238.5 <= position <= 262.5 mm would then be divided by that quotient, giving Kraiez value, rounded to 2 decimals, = 3.02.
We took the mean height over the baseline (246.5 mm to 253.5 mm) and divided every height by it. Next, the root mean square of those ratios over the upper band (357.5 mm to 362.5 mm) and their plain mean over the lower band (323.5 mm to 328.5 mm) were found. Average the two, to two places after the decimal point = 1.05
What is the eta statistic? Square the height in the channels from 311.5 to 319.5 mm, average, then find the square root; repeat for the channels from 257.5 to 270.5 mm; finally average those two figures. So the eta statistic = 2.88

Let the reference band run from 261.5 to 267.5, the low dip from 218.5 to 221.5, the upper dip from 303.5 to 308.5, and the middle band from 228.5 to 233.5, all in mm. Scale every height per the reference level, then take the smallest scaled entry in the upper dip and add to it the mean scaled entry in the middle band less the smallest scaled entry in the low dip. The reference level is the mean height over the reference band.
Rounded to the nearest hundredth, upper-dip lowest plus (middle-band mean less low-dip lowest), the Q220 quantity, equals 0.83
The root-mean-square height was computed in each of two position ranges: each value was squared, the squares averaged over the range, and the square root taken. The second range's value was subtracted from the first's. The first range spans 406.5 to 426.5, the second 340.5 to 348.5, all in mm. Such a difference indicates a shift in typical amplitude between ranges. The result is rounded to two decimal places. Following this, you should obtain -0.73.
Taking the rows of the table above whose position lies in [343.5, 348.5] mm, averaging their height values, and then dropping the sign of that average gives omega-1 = 2.97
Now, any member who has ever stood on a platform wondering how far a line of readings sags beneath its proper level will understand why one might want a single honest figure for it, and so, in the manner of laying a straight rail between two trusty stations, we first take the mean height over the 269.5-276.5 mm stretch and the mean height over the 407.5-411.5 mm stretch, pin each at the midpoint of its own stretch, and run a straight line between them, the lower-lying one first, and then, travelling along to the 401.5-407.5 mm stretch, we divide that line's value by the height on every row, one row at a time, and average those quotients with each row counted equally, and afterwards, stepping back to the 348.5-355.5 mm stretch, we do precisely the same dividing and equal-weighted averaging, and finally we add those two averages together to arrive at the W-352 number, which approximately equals 1.87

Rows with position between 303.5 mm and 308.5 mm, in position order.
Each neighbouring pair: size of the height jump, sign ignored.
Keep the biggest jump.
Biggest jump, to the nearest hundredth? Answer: 0.10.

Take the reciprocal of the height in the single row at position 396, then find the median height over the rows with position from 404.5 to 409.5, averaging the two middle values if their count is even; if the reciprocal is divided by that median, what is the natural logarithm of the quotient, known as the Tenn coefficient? -2.063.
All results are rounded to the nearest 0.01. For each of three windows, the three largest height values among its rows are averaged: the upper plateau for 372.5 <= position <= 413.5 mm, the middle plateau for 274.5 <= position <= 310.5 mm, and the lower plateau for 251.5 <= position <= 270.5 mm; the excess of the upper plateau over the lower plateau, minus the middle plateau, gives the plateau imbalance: -3.08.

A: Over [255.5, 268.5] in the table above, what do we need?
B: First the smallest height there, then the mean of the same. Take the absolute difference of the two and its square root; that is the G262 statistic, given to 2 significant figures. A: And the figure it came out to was 0.46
